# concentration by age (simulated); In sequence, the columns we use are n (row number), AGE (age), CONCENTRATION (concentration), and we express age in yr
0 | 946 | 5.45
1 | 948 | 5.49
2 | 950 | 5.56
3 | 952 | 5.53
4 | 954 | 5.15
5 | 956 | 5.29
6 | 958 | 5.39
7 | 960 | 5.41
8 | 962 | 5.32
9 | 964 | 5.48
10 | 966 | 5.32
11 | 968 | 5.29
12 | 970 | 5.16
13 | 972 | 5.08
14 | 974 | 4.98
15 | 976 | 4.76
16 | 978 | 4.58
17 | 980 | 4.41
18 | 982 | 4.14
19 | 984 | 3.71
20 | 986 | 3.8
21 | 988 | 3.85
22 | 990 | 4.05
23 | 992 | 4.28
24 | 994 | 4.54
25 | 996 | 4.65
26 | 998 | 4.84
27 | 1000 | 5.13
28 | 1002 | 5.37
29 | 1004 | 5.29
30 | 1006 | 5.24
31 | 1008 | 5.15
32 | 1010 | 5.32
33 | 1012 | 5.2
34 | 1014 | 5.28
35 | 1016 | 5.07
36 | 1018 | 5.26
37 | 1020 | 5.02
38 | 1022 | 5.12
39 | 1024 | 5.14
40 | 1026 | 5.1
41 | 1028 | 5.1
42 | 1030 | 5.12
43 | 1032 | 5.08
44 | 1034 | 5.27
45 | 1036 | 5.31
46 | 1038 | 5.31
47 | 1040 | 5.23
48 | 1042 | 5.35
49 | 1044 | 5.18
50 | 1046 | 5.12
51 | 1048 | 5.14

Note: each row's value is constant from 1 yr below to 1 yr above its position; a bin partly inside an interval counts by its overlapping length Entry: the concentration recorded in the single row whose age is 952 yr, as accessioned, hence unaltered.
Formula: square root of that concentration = 2.35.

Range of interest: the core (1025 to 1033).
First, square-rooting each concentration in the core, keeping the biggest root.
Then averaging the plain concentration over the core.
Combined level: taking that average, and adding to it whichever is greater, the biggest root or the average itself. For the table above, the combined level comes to 10.2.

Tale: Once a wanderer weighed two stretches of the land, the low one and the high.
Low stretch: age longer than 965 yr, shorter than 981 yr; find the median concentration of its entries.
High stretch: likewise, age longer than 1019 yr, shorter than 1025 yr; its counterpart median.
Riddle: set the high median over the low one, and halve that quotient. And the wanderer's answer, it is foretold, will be 0.51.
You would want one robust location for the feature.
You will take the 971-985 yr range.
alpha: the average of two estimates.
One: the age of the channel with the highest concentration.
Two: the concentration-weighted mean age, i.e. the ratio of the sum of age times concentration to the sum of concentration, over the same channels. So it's 974.8 yr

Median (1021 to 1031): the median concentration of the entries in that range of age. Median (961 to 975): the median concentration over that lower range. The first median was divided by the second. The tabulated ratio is 0.97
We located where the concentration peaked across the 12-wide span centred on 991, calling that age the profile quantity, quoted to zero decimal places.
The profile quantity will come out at 996 yr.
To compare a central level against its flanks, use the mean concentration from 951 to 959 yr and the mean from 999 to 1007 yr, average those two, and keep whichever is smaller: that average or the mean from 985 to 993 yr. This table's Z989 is 4.0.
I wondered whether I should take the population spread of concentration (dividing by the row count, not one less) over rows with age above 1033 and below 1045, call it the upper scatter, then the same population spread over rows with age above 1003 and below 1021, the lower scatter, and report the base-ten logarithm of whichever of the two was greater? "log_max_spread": -1.0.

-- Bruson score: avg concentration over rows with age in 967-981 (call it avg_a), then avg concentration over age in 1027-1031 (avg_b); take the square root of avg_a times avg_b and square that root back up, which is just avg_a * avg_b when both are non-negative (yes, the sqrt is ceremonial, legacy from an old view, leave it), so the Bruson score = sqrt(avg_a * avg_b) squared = 25.0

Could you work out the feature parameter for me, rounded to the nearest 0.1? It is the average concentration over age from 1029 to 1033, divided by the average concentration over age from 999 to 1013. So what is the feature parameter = 1.0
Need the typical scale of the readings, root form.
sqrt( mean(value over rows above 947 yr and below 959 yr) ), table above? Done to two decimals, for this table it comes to 2.32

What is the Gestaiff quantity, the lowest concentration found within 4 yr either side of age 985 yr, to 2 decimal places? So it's 3.71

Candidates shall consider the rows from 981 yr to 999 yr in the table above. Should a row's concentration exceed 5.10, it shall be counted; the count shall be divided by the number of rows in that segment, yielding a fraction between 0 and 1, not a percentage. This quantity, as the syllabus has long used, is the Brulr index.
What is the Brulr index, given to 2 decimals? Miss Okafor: 0.00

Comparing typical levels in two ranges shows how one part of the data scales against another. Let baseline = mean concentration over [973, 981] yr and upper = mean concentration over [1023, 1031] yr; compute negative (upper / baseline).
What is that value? -1.09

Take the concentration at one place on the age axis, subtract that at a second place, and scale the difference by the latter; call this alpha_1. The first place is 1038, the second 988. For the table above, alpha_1 0.38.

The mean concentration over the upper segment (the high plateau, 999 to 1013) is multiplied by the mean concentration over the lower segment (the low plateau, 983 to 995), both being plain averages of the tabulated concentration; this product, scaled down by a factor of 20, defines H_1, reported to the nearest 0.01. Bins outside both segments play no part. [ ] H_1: 1.06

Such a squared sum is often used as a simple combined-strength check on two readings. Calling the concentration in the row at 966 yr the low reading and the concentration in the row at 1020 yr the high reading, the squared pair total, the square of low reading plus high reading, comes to 107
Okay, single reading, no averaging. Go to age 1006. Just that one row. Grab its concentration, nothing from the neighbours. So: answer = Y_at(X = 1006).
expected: 5.24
